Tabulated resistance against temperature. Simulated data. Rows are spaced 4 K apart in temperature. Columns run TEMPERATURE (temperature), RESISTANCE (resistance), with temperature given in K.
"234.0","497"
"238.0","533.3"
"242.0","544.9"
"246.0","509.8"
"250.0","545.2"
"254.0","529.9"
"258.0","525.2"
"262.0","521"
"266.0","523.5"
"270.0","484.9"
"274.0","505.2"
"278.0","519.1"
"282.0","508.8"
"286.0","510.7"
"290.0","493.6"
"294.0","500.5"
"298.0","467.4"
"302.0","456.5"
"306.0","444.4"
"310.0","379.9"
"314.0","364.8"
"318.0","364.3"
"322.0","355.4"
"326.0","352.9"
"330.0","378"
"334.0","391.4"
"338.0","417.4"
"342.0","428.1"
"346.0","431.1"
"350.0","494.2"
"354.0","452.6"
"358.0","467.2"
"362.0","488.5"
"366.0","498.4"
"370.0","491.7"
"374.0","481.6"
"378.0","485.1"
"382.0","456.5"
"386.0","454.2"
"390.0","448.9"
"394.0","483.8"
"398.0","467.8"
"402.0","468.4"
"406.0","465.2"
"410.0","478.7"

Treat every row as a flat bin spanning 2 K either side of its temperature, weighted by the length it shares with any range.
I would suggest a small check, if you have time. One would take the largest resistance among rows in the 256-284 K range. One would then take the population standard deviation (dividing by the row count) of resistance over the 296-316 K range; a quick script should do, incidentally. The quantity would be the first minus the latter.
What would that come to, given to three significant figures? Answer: 483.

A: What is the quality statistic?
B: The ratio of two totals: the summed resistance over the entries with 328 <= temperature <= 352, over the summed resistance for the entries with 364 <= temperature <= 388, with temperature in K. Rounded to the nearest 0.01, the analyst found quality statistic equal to 0.89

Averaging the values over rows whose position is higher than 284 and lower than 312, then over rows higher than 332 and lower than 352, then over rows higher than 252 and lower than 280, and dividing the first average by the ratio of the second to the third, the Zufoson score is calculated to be 554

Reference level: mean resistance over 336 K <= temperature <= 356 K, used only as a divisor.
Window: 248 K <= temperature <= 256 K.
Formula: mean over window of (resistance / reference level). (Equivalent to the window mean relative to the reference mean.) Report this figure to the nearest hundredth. 1.21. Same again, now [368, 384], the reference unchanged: 1.08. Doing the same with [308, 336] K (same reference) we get 0.83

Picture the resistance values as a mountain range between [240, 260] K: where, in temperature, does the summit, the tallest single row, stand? 250.0 K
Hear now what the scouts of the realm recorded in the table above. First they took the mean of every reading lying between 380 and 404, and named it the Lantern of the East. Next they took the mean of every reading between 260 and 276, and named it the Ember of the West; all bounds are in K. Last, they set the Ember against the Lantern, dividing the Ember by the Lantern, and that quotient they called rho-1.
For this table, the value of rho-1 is 1.10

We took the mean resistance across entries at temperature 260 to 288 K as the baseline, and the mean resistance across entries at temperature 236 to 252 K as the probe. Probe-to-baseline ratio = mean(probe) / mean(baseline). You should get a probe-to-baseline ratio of 1.04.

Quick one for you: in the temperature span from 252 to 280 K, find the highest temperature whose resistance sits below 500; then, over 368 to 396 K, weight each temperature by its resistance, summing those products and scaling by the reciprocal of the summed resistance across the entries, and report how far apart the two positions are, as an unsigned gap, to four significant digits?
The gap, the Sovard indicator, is 111.9 K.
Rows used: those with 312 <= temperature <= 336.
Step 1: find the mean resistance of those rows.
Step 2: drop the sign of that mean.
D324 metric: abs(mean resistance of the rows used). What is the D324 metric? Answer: 368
